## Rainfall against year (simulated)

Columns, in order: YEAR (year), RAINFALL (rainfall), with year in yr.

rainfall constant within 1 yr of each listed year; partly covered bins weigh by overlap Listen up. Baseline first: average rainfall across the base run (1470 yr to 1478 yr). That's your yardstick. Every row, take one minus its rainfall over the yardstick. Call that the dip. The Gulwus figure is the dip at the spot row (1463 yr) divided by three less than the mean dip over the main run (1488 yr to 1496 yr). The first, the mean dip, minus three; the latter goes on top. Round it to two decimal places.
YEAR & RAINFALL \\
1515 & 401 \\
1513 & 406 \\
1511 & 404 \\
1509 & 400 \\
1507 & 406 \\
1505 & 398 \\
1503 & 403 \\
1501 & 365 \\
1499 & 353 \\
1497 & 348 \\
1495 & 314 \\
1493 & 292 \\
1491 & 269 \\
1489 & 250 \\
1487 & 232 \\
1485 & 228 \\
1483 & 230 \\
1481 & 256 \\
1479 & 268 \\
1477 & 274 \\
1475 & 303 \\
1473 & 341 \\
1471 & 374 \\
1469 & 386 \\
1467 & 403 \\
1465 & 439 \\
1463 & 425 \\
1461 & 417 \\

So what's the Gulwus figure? 0.11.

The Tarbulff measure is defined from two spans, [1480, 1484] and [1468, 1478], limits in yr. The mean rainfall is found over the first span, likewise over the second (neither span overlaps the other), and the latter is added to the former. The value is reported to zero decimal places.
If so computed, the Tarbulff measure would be 579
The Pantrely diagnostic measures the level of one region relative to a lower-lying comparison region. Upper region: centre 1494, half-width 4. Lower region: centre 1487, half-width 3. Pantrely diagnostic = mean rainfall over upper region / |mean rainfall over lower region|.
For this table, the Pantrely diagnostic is 1.3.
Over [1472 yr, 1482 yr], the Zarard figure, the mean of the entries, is 288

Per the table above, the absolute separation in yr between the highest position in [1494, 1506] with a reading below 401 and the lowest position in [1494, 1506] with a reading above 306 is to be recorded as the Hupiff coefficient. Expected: 10 yr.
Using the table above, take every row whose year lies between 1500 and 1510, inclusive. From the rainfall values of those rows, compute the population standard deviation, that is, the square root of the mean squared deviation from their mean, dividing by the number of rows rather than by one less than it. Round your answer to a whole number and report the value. 15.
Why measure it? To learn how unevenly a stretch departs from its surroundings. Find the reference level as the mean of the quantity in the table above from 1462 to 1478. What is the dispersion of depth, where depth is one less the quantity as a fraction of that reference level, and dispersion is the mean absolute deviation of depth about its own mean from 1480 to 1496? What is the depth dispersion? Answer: 0.067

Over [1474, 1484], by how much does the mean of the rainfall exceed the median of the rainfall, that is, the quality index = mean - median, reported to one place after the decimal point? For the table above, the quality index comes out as -1.8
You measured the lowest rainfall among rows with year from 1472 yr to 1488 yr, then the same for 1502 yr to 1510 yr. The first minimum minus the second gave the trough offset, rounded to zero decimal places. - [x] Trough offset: -170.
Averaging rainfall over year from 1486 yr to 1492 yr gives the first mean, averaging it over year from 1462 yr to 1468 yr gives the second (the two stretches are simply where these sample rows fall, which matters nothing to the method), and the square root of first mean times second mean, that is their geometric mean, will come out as 325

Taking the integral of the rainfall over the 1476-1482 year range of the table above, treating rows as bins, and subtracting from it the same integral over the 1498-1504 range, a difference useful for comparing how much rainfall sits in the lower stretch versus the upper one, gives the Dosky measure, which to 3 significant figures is -646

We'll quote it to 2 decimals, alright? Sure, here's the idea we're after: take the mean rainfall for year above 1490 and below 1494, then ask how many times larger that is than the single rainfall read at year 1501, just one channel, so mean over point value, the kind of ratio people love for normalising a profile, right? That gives 0.77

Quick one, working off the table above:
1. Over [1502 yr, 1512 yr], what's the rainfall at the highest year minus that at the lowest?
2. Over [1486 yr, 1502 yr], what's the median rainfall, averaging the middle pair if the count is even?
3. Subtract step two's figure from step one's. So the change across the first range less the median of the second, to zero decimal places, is -302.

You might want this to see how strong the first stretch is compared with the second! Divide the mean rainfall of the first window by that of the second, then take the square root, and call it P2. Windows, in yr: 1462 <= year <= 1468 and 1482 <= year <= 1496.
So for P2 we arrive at 1.3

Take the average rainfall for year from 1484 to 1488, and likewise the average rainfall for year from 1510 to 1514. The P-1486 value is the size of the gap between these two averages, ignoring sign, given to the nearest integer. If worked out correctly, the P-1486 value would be 175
